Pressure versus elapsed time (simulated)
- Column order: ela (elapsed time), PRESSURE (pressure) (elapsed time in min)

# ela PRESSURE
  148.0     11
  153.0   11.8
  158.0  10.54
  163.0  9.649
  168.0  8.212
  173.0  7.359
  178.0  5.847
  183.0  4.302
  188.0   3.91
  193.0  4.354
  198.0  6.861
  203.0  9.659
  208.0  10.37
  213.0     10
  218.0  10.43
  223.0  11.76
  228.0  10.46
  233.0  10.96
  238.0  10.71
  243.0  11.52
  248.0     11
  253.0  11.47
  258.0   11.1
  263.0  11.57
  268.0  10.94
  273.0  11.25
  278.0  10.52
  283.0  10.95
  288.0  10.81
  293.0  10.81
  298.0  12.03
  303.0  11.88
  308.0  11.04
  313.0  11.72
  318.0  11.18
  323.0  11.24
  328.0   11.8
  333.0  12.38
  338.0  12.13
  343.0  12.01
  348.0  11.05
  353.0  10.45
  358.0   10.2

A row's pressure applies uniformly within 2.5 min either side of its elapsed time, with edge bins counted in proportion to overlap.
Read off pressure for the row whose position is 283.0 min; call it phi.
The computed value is 10.95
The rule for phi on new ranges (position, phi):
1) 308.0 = 11.04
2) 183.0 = 4.302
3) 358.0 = 10.2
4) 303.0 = 11.88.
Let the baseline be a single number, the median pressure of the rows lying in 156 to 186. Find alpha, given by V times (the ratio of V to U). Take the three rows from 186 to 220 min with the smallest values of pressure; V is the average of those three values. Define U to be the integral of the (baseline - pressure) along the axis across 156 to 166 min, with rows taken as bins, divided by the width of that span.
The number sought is -12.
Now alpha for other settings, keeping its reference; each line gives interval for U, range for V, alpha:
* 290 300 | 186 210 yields -7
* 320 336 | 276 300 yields -29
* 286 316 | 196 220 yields -22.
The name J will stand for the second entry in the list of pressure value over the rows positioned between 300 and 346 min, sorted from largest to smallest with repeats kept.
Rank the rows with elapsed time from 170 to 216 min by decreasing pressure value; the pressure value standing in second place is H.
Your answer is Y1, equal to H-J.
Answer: -2.1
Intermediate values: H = 10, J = 12.13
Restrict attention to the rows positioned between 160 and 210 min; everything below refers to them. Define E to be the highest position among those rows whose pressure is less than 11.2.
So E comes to 208.0 min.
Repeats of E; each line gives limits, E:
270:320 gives 318.0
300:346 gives 318.0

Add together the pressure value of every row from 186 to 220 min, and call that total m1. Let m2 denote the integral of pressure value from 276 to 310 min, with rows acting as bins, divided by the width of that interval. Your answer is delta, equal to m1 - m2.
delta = 44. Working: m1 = 56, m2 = 11.2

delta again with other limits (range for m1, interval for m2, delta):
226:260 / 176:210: 71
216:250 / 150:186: 69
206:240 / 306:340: 63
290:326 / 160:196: 74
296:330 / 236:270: 70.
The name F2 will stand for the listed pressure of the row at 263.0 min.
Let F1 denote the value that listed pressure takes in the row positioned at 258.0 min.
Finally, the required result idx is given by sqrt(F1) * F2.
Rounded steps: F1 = 11.1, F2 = 11.57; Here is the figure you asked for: 39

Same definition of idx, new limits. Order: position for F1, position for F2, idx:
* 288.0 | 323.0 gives 37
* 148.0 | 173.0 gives 24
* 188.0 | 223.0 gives 23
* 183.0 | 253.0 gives 24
